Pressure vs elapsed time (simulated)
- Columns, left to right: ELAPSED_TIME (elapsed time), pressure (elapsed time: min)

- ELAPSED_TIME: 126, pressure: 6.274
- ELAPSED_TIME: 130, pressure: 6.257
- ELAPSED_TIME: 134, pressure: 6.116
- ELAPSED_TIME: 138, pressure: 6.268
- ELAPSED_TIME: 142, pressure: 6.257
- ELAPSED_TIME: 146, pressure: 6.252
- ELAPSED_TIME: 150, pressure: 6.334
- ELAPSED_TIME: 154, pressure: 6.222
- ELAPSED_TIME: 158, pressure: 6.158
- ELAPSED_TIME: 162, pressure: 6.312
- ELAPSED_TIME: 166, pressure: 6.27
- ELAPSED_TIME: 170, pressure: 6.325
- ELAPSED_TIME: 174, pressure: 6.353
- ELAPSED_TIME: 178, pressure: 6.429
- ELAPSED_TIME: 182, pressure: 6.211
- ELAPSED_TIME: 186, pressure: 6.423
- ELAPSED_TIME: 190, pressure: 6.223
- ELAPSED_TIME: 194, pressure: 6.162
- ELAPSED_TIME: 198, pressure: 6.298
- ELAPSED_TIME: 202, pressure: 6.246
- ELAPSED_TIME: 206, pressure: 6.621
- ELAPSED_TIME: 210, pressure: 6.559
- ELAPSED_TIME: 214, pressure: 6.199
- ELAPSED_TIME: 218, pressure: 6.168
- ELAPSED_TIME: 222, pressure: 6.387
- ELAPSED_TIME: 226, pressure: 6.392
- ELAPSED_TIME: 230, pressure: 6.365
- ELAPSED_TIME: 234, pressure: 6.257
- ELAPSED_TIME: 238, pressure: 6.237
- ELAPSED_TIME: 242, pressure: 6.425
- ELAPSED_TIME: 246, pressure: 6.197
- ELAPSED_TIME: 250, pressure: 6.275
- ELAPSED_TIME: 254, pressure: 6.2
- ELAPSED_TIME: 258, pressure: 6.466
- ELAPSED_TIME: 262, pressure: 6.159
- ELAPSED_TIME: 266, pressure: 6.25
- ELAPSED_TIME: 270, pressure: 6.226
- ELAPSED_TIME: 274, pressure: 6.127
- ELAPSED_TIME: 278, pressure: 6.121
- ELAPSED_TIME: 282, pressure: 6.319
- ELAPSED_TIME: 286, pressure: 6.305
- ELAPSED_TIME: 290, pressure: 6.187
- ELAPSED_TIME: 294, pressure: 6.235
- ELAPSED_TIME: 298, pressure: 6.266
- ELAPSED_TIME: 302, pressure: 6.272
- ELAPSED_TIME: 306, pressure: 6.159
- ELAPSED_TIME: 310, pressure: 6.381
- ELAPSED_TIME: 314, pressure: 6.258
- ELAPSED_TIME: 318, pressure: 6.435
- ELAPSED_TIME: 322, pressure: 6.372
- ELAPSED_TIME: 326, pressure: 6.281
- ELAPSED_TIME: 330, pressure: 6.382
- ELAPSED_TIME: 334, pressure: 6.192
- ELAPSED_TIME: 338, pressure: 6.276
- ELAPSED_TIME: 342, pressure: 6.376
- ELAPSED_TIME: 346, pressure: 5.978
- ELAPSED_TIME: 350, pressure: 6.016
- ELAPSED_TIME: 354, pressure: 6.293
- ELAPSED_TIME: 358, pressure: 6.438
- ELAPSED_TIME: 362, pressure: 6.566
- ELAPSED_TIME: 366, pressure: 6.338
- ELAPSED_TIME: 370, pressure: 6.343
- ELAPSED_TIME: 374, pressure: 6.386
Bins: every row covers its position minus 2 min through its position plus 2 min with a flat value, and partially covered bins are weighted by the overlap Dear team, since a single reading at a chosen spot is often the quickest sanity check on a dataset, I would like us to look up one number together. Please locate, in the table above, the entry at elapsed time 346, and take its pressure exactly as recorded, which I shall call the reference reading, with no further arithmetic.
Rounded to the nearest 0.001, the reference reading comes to 5.978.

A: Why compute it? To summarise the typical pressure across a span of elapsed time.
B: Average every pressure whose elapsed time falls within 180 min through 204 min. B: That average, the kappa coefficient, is 6.26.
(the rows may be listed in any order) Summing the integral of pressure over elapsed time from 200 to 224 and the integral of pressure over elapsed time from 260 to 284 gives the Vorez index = 301.5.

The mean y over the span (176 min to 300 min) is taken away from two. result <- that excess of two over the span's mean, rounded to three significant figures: -4.29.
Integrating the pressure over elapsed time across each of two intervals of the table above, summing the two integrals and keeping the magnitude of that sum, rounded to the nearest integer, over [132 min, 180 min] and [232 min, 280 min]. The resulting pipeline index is 601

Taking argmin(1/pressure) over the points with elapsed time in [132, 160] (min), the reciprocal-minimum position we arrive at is 150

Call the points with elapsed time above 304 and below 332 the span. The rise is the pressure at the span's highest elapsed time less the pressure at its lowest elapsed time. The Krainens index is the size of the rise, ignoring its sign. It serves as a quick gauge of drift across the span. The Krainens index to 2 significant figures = 0.22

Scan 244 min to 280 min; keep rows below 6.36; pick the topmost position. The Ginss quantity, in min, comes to 278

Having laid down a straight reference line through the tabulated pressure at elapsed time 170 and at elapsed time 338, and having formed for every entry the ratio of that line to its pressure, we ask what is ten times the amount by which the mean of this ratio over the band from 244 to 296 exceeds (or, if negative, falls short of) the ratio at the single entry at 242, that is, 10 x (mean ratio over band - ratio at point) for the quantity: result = 0.29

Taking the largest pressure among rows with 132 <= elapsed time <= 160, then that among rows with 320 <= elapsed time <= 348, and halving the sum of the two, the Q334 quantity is 6.36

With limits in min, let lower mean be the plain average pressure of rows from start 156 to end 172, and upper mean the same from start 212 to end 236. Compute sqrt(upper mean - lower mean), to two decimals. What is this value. 0.17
